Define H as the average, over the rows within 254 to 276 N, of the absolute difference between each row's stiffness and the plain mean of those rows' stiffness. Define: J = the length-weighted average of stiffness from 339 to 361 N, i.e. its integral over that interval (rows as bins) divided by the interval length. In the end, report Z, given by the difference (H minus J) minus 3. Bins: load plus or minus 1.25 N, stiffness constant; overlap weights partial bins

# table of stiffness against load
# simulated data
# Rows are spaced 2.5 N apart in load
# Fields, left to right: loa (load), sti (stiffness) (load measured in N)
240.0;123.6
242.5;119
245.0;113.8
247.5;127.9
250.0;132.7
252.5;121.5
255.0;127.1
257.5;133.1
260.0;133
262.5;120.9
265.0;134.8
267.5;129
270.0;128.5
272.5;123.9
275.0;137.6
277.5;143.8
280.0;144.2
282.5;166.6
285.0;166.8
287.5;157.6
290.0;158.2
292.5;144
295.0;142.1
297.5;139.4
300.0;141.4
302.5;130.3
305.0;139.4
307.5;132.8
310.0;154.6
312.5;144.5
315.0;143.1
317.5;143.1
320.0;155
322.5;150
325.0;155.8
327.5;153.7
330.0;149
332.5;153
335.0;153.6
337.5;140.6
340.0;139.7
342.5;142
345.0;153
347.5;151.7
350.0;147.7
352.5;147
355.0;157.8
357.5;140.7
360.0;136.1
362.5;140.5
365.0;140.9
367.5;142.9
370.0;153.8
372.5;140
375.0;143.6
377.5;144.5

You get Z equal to -145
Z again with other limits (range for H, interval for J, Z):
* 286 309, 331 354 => -144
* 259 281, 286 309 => -140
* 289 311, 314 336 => -147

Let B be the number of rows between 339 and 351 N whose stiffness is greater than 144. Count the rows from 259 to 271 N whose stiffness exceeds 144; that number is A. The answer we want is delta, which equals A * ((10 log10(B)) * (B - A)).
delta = 0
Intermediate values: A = 0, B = 3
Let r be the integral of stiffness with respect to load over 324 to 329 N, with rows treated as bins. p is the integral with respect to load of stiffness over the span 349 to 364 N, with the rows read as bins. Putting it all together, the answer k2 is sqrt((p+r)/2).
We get 38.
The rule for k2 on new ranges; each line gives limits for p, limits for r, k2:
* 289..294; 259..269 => 32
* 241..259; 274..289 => 48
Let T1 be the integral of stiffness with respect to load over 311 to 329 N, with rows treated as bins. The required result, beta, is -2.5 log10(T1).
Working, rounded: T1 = 2689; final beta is -8.57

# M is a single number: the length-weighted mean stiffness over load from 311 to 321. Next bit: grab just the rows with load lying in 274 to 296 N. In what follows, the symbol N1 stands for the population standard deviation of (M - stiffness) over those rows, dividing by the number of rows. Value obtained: 10.5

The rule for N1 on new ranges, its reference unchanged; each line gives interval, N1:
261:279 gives 7.4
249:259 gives 4.7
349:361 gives 7.3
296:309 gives 4.3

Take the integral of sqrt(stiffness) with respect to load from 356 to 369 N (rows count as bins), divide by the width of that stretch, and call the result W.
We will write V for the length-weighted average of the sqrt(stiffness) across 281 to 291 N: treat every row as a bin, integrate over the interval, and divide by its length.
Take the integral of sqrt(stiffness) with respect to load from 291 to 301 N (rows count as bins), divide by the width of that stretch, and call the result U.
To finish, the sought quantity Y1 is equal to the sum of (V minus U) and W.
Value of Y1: 12.7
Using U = 11.9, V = 12.7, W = 11.9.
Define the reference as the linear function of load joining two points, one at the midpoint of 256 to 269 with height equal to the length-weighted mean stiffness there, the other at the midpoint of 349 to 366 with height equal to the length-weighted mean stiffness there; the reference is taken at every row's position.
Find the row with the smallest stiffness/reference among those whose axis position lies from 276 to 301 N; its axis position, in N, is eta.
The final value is 297.5 N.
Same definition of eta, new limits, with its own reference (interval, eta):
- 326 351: 340.0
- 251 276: 262.5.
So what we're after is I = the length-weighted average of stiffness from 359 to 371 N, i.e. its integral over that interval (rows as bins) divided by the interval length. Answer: 143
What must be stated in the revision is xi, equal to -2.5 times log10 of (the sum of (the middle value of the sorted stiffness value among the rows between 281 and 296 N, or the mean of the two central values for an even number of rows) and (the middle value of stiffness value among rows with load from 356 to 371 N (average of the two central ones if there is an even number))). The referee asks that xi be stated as -6.19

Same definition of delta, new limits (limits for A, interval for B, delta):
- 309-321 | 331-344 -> -9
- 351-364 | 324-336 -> 42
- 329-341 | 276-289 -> 18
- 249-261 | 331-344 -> 0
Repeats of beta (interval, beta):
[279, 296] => -8.55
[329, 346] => -8.50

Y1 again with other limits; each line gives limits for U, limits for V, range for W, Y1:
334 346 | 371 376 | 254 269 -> 11.3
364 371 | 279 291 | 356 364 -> 12.4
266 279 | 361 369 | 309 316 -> 12.5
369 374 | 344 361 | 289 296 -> 12.2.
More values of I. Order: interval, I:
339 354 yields 147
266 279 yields 133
